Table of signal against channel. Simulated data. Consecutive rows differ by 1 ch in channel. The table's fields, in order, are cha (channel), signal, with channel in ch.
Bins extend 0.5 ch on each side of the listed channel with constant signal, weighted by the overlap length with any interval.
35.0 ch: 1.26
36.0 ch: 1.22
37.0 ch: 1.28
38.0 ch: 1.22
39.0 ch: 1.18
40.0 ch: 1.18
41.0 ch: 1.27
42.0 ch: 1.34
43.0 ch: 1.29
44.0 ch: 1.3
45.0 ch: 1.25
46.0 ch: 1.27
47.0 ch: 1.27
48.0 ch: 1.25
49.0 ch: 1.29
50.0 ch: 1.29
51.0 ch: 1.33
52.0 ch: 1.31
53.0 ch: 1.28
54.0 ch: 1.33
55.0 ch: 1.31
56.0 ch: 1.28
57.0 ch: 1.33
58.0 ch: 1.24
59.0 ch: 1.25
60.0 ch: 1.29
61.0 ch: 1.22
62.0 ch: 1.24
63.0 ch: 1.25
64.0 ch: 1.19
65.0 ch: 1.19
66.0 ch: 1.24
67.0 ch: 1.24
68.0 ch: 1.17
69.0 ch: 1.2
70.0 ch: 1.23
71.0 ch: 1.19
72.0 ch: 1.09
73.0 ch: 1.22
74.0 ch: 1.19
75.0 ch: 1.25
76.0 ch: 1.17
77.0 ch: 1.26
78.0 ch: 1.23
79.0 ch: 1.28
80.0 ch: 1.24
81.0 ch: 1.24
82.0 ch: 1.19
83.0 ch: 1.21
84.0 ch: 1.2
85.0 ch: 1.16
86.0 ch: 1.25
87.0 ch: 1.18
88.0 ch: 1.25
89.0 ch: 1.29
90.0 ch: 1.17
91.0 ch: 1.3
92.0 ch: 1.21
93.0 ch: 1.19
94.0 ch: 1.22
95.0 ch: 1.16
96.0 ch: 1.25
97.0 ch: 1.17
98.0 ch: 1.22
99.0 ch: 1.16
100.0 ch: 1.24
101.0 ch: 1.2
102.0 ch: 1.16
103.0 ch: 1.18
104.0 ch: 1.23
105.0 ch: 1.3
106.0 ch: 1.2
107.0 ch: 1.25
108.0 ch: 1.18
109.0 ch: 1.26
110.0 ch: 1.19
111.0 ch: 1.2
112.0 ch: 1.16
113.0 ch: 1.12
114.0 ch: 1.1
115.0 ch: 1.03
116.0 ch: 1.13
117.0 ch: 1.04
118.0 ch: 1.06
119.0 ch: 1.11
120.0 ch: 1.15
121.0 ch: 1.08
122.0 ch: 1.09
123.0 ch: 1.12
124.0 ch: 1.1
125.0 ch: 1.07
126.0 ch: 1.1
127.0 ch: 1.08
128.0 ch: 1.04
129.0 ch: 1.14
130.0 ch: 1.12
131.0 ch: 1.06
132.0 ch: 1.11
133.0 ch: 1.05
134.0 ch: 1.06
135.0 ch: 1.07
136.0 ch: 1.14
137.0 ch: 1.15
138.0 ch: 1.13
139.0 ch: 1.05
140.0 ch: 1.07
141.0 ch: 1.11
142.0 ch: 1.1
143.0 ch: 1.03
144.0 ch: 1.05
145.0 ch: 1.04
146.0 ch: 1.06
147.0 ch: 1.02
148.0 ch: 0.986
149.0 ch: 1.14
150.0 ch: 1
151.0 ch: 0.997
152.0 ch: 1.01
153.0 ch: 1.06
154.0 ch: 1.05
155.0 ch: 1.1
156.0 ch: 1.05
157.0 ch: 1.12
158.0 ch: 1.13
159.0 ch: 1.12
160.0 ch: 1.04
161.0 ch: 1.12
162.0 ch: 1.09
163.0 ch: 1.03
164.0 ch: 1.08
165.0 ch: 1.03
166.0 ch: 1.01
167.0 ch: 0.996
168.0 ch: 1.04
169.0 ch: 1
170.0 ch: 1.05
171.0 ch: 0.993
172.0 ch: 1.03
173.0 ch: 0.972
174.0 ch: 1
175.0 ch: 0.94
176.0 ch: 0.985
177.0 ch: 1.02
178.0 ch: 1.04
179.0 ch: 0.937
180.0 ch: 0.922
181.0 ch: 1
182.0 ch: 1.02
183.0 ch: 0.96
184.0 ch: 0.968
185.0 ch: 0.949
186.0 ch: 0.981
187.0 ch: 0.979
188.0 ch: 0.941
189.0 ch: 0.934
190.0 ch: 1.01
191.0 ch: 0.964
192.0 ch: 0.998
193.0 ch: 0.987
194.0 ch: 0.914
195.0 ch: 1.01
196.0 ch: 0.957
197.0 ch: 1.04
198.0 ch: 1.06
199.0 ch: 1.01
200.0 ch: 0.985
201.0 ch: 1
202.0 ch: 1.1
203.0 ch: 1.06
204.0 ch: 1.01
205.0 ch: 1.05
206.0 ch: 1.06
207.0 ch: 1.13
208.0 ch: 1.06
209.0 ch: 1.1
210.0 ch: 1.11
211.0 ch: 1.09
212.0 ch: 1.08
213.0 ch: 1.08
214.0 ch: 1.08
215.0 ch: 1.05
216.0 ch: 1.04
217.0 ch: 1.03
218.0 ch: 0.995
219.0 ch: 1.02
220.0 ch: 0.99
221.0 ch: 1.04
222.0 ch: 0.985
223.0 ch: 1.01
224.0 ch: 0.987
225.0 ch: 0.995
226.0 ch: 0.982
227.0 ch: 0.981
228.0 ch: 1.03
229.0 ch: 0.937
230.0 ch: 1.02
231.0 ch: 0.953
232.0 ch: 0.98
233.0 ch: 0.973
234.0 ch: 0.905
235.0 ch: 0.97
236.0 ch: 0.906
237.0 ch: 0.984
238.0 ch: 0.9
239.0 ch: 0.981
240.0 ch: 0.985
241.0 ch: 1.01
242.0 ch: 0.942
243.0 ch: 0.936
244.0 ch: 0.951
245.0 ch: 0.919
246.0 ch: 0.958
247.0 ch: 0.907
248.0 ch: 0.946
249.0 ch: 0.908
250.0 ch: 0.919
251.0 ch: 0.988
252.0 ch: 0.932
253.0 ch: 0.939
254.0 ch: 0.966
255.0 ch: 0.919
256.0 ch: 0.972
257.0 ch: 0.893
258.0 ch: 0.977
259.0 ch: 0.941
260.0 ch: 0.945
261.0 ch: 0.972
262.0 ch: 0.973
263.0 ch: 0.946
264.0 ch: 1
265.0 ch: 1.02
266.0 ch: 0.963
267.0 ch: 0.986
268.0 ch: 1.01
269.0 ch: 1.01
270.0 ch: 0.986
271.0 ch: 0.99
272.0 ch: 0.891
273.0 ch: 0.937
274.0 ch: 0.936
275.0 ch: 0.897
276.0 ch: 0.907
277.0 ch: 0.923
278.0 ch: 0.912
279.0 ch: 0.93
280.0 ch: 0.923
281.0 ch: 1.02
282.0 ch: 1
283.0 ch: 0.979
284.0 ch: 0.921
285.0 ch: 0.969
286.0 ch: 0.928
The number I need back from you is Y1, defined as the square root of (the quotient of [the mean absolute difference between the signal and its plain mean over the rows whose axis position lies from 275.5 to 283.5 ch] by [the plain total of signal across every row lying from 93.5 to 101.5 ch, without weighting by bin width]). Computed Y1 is 0.063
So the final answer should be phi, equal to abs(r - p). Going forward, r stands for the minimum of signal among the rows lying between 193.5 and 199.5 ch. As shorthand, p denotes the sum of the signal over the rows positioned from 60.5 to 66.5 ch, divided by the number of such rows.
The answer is 0.308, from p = 1.22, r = 0.914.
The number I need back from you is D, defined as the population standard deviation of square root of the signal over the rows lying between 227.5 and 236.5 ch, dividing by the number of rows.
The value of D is 0.021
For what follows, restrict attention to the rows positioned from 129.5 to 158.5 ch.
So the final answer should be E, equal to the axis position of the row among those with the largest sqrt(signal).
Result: 137.0 ch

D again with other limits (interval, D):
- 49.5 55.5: 0.008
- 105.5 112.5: 0.015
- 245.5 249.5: 0.012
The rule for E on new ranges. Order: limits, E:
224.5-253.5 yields 228.0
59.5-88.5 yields 60.0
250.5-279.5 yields 265.0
